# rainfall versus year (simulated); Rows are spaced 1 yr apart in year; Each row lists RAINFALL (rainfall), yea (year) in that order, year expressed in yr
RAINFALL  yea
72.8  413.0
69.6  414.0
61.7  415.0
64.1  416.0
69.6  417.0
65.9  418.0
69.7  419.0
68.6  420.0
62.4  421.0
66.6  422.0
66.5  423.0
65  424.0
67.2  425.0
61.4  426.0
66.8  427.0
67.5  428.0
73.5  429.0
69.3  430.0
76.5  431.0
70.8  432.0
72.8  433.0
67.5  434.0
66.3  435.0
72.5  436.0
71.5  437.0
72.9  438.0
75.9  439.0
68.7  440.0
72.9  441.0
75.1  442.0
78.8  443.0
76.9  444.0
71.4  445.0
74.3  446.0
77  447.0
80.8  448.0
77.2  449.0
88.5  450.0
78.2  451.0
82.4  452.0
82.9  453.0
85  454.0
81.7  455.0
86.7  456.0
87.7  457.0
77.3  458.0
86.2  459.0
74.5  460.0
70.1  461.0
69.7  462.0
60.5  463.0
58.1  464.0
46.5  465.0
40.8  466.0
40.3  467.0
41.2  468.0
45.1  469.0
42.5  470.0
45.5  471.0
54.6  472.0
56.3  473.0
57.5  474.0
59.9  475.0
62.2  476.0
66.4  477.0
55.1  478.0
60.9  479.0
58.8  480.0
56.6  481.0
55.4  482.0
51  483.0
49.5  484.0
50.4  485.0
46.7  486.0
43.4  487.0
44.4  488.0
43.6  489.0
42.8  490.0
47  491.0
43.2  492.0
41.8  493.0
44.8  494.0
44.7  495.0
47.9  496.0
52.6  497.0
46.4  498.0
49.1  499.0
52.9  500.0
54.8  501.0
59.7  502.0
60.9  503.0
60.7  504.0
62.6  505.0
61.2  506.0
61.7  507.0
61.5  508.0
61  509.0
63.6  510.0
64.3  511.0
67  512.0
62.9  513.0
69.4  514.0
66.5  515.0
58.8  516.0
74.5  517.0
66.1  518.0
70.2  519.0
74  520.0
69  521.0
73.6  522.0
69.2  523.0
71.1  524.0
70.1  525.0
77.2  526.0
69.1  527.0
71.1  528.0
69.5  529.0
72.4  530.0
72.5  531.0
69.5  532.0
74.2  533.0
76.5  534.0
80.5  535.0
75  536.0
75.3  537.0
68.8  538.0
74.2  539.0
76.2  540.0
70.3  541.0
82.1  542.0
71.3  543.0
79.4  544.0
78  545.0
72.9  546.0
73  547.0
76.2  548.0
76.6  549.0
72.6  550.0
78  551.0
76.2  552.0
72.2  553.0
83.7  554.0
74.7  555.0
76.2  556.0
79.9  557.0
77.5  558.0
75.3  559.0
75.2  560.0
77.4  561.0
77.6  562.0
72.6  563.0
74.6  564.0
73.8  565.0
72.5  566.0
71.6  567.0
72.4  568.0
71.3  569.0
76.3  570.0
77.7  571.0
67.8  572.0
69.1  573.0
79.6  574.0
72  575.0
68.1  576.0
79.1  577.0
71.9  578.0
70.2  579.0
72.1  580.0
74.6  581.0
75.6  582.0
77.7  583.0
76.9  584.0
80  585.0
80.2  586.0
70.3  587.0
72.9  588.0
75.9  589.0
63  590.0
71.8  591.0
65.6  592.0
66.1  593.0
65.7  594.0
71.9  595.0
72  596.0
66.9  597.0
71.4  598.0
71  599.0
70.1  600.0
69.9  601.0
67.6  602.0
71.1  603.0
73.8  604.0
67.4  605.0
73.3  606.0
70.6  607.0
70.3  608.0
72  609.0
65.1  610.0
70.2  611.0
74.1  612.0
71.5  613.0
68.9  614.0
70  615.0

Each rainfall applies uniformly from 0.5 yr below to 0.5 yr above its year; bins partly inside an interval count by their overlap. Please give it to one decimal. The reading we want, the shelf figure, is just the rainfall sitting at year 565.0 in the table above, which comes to 73.8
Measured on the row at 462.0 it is 69.7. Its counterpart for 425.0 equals 67.2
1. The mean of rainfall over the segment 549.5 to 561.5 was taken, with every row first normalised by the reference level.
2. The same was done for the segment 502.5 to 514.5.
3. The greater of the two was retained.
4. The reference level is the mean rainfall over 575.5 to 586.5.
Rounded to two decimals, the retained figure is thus 1.02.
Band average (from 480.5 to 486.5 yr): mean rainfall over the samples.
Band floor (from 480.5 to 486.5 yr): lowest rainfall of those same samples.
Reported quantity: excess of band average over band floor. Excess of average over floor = 4.9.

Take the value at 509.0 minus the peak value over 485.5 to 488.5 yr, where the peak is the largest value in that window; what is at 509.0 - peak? 14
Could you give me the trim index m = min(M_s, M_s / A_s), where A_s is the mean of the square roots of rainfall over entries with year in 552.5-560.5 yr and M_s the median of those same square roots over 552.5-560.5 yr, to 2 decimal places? 0.99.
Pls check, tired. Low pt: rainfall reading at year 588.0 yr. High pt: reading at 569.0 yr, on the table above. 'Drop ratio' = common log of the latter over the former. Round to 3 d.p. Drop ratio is -0.010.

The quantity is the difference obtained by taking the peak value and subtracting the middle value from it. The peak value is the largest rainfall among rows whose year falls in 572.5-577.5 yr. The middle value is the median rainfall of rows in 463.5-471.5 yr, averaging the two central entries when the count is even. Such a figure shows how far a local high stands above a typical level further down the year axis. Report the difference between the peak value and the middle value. 36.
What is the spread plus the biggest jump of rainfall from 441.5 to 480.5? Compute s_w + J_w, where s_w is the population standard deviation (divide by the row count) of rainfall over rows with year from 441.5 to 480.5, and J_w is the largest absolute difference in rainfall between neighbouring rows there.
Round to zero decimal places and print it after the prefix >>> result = 27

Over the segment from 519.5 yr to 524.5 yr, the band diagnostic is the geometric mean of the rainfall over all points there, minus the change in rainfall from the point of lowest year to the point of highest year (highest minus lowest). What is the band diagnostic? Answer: 74.2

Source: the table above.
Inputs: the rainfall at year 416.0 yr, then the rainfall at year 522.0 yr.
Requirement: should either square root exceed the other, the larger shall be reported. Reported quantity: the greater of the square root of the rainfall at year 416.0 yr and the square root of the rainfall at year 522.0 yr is 8.6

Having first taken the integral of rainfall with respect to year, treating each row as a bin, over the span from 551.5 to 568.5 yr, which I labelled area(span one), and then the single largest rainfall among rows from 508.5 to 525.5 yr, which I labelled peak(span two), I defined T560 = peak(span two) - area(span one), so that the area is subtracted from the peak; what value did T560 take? -1209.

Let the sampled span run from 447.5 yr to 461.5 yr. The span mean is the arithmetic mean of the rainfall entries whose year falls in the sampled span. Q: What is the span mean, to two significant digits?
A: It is 81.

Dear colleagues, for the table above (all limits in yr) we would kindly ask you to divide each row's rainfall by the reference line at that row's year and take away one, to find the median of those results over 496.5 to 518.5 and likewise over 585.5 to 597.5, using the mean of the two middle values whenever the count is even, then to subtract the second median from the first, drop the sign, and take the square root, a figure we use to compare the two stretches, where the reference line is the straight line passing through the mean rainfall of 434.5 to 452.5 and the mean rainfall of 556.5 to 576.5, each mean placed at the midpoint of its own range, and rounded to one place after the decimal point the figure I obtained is 0.4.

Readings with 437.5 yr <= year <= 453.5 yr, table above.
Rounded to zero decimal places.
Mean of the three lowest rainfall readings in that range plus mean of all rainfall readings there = 148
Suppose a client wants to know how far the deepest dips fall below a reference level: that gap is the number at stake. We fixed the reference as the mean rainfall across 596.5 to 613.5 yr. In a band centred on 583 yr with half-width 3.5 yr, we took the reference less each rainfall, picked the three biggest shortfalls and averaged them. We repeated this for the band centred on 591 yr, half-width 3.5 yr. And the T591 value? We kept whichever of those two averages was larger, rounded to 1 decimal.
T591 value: 5.6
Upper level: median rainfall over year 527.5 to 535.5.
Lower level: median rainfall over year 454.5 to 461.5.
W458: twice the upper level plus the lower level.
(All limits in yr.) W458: 227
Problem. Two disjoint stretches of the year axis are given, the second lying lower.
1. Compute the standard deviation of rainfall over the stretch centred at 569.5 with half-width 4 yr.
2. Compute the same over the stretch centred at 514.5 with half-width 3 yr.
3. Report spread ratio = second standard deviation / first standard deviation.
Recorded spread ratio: 1.6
